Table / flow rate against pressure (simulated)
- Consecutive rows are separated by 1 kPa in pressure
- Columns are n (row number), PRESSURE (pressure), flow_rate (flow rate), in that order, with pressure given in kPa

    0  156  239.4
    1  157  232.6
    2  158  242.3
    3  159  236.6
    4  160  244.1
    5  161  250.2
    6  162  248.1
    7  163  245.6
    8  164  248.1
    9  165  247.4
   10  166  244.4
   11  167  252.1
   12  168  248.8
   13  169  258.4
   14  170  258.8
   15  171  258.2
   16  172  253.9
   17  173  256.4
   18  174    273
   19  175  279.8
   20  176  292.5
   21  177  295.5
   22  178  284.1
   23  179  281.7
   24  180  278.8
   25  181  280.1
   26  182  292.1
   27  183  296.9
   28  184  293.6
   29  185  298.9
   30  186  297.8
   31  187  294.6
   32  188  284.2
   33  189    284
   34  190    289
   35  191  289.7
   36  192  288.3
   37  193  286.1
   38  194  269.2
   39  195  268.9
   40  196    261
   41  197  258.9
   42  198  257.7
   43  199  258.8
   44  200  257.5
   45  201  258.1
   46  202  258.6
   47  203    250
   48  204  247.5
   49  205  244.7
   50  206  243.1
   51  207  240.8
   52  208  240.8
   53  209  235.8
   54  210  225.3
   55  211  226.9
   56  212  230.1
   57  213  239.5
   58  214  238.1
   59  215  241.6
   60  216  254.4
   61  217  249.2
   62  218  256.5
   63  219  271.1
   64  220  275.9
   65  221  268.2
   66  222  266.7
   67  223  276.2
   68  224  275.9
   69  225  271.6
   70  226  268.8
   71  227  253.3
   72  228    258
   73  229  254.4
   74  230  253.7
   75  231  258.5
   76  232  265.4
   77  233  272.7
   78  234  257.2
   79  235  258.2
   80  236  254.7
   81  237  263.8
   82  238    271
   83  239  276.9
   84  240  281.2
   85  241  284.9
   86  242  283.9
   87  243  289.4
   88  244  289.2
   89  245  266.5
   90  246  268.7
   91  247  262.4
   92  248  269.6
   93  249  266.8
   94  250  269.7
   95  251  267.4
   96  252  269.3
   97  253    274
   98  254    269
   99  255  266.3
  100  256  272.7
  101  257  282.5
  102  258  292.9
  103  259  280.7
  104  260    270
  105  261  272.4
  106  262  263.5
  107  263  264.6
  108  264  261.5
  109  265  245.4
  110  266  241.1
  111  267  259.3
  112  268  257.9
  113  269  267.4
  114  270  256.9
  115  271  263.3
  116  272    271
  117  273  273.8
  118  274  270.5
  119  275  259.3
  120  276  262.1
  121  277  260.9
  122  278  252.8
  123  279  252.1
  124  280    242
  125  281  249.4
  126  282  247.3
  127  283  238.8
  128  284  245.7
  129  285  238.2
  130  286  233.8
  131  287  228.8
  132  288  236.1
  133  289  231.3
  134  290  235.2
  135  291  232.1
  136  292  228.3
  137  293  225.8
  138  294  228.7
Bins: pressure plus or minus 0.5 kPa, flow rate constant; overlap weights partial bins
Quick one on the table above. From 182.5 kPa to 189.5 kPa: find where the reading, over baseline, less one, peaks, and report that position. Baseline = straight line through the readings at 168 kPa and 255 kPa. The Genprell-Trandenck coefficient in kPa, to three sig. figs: 185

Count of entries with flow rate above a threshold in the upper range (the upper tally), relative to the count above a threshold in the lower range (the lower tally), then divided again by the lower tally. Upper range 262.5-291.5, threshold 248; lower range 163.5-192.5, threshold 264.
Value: 0.044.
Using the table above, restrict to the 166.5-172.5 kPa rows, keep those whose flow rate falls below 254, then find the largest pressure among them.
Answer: 172 kPa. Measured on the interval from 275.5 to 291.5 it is 291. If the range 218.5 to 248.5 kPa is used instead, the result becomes 230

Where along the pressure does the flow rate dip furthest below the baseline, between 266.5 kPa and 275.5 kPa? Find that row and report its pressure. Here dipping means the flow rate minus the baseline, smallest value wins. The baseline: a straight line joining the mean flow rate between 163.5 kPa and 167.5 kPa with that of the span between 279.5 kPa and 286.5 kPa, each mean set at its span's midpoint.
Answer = 270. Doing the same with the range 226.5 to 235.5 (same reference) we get 227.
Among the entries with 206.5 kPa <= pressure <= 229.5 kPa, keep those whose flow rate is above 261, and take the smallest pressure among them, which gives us 219 kPa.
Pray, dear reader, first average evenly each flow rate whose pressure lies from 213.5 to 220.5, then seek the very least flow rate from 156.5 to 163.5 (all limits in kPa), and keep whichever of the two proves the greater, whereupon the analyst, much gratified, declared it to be 255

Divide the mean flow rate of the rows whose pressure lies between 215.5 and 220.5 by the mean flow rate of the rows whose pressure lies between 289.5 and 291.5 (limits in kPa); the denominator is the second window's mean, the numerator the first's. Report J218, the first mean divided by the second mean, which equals 1.12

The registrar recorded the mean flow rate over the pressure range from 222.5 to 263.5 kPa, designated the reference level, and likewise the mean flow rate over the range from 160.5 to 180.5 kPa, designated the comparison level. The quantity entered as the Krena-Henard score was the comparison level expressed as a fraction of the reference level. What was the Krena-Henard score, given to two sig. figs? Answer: 0.97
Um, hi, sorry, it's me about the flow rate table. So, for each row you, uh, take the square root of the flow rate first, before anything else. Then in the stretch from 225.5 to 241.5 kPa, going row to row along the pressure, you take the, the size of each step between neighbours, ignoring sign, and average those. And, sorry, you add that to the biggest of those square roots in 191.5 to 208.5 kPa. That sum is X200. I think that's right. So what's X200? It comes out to 17.2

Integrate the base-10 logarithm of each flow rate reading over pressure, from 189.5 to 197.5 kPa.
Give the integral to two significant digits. 20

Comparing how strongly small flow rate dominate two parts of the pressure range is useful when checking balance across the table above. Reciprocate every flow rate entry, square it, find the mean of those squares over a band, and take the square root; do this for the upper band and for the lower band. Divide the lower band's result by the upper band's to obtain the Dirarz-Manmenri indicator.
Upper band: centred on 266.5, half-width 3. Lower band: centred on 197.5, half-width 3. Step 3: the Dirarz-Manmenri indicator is 0.98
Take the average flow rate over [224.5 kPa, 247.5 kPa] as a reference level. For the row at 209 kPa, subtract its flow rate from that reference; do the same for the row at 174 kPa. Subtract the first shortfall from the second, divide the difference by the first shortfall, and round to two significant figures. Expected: -1.2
